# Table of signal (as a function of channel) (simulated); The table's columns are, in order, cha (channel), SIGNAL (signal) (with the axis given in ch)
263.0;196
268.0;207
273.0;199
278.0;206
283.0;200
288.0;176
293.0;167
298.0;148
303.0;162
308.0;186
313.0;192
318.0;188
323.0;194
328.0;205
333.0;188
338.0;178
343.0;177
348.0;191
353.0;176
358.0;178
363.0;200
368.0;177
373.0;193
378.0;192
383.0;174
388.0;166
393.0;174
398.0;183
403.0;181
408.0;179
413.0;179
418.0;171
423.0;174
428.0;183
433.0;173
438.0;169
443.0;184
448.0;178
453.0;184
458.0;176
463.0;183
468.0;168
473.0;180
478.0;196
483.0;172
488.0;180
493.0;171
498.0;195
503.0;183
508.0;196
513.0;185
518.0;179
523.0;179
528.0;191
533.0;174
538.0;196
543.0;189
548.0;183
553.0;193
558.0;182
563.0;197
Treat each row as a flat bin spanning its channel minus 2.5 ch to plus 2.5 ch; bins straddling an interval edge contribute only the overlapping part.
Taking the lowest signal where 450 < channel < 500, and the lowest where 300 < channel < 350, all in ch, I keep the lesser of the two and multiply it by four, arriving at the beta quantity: 648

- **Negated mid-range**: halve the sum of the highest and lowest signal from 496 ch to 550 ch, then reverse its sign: -185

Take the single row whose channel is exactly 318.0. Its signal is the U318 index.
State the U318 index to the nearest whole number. 188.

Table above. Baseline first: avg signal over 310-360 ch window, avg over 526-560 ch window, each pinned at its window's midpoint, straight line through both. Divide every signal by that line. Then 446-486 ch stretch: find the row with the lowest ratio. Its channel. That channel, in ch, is 468.0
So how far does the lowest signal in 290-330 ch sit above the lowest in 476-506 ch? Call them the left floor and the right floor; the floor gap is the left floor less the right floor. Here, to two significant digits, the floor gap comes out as -23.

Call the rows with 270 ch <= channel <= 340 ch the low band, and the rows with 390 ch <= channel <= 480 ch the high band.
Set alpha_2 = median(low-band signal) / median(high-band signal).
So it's 1.05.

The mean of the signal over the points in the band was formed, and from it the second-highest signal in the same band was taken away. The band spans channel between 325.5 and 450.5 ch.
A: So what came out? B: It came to -19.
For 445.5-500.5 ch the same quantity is -15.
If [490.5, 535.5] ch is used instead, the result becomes -11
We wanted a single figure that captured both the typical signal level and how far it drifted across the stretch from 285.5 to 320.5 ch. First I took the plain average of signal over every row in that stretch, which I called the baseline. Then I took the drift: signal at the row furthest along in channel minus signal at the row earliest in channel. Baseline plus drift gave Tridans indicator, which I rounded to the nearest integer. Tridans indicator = 186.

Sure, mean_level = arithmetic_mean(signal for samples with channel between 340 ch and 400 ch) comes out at 182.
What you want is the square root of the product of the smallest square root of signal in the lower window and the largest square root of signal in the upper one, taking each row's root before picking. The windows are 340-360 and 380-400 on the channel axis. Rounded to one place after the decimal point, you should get 13.4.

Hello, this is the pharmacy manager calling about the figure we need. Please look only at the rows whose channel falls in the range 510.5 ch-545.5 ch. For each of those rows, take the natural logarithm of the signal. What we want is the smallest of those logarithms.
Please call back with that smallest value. 5.159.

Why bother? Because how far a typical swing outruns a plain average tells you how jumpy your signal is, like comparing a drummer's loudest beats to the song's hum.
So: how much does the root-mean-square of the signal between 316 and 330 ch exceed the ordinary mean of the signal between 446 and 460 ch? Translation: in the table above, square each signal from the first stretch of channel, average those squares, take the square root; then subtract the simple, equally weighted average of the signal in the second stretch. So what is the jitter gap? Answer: 16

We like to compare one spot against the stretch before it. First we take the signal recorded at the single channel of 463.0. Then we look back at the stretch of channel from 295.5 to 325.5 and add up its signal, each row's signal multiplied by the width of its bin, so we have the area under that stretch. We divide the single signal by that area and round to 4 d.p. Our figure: 0.0342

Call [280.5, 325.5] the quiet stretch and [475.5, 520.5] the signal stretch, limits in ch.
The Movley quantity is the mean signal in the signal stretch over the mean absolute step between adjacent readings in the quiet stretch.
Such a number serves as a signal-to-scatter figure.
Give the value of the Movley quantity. 14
